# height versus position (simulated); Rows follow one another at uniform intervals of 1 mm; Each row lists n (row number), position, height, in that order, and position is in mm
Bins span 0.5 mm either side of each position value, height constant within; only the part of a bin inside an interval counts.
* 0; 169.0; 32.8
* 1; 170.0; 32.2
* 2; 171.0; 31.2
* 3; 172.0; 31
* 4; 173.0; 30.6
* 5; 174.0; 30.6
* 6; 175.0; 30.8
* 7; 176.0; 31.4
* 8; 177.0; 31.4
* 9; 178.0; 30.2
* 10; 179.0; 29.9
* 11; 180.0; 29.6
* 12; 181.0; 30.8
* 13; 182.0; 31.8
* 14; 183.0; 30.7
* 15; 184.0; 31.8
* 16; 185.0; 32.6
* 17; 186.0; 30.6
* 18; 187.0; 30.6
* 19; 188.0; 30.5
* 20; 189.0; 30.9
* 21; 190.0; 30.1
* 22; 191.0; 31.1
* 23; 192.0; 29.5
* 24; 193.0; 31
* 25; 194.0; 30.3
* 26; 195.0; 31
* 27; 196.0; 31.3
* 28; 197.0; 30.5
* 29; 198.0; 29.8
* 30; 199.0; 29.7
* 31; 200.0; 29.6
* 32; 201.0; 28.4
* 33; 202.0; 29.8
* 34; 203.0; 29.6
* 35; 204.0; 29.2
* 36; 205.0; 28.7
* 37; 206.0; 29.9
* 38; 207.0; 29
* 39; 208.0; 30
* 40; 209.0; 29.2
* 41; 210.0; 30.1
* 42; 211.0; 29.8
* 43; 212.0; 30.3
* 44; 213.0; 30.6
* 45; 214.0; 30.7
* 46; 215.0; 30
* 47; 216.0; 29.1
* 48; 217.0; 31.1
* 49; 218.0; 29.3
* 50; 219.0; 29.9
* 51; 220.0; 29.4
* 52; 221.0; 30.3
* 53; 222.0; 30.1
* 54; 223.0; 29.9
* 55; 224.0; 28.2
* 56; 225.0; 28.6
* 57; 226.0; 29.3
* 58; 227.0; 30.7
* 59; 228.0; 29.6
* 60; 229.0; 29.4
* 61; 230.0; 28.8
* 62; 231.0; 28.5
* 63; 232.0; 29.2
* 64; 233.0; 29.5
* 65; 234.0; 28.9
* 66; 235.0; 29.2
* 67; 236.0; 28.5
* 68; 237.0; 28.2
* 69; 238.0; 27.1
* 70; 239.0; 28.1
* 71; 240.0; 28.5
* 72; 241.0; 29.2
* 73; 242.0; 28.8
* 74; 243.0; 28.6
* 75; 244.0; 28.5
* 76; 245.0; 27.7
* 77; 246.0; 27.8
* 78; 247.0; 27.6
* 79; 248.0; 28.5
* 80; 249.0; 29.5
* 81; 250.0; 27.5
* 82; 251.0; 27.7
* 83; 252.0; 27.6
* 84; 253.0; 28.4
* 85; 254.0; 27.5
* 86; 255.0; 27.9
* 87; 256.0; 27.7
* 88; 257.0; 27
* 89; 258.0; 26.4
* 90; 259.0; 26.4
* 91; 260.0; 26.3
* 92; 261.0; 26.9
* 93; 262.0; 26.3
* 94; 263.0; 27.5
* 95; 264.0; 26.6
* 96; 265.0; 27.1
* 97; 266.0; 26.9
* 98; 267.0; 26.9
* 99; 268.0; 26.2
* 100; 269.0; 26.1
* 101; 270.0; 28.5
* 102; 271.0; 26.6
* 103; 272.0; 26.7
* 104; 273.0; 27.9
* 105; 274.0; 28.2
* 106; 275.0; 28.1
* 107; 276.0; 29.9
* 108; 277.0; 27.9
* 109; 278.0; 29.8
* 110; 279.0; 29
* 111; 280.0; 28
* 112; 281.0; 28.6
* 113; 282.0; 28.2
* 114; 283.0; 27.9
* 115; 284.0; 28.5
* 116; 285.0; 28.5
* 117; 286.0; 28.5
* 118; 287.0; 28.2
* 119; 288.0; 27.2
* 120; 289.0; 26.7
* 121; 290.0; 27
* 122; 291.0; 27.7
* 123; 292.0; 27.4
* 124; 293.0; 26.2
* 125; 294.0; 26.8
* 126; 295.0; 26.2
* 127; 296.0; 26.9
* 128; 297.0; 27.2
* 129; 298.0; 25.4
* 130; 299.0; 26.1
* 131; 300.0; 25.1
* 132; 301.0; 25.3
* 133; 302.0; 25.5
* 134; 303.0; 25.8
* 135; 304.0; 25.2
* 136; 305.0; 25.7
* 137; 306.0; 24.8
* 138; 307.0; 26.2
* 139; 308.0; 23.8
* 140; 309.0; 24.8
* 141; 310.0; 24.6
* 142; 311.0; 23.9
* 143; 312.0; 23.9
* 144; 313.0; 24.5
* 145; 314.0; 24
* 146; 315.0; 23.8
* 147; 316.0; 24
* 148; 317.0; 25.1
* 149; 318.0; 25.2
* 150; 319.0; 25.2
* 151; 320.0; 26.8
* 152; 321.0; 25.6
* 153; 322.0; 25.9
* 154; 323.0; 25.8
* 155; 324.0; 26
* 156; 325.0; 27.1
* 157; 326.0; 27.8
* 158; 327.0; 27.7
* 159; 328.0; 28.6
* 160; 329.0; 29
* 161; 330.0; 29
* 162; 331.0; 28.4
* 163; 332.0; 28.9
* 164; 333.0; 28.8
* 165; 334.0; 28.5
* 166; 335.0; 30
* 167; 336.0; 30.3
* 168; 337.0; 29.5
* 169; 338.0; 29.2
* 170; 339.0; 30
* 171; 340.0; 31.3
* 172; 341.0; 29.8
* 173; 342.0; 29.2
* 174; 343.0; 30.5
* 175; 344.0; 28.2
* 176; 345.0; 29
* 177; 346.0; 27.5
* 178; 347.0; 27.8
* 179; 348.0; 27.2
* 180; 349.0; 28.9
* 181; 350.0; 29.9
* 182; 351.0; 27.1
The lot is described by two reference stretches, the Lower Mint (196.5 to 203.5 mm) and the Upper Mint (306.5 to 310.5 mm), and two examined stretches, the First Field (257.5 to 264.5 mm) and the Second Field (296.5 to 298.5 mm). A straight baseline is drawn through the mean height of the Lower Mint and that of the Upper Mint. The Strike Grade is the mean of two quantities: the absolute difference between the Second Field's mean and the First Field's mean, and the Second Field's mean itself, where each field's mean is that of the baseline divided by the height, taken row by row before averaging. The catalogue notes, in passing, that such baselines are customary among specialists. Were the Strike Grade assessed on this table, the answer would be 0.506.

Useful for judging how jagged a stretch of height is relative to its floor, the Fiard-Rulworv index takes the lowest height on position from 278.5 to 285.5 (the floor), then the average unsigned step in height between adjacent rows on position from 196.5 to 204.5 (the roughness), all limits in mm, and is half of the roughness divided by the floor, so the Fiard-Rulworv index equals 0.0105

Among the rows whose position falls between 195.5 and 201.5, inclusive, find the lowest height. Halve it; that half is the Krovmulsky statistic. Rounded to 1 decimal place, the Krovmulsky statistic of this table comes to 14.2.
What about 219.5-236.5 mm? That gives 14.1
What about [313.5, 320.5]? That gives 11.9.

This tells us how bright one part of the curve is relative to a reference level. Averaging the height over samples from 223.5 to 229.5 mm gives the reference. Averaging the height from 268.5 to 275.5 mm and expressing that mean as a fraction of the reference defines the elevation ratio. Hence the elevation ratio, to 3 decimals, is 0.937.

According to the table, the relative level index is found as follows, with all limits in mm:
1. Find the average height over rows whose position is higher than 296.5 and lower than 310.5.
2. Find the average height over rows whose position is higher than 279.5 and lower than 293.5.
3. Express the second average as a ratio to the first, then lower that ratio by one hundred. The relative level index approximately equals -98.9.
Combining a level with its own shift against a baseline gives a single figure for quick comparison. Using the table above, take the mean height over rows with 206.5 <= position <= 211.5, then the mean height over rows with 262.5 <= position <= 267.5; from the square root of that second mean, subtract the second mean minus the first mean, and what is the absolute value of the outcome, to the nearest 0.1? 7.8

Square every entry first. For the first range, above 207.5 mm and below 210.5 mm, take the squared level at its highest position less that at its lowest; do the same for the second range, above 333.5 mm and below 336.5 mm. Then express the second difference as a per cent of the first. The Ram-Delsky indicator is 1761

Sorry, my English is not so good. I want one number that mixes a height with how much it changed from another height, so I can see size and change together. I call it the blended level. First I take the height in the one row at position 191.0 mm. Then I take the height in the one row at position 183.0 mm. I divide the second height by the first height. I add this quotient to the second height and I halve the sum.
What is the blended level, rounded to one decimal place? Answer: 15.8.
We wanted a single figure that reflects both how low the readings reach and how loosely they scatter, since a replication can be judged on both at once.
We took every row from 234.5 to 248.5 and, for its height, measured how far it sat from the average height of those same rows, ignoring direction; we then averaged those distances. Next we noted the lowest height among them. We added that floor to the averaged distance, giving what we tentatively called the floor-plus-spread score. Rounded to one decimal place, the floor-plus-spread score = 27.6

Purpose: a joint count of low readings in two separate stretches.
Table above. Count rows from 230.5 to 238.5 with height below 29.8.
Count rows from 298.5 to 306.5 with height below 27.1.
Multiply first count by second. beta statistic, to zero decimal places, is 64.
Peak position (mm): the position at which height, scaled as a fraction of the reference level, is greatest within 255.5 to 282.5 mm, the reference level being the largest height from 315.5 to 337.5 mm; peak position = 276.0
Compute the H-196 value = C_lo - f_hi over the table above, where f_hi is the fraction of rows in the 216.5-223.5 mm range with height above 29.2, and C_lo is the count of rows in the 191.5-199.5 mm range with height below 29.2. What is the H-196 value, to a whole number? -1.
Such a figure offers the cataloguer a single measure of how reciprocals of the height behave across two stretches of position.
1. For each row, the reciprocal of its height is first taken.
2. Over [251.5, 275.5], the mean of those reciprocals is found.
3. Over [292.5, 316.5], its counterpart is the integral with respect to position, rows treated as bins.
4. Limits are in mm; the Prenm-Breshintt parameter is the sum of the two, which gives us 0.99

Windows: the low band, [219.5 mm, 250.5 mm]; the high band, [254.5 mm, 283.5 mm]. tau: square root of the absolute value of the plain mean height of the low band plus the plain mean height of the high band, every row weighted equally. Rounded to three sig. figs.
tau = 7.51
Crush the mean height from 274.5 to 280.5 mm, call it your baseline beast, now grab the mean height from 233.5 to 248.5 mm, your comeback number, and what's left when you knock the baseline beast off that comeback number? -0.4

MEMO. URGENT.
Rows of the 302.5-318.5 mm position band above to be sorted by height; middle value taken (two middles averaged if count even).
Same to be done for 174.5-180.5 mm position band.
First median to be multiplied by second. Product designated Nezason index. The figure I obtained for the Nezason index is 753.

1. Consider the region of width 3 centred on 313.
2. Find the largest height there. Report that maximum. 24.5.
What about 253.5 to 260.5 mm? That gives 27.9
